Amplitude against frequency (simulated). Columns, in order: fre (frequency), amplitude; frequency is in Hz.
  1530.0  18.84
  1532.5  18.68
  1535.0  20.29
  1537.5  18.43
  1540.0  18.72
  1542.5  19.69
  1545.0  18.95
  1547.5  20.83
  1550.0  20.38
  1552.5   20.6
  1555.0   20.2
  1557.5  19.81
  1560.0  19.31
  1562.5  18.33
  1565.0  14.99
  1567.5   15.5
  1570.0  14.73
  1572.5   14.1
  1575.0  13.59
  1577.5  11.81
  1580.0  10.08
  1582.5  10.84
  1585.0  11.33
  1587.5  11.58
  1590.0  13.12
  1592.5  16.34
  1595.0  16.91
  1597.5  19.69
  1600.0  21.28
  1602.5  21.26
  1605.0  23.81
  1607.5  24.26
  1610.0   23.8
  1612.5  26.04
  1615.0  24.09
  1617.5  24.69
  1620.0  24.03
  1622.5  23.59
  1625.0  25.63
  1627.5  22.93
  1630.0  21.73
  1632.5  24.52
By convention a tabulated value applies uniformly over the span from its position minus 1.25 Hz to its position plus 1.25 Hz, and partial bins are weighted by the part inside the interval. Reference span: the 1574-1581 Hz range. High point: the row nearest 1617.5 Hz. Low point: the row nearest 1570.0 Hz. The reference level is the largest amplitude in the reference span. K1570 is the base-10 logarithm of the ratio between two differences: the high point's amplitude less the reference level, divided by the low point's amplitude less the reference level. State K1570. 1.0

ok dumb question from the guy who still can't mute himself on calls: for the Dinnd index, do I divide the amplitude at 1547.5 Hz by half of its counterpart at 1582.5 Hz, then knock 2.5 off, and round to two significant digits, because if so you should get 1.3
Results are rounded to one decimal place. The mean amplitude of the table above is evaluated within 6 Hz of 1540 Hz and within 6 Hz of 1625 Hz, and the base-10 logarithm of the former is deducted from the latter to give 22.3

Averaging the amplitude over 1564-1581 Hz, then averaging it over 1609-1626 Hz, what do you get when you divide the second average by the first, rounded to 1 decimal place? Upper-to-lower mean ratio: 1.8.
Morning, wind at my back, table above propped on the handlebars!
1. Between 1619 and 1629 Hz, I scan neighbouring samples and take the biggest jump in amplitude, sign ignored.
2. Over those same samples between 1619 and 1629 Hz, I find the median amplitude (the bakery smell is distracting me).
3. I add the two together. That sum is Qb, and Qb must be 26.5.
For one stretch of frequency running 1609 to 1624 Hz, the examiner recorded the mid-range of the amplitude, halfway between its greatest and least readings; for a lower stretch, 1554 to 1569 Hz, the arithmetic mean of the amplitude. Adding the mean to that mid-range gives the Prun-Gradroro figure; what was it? 43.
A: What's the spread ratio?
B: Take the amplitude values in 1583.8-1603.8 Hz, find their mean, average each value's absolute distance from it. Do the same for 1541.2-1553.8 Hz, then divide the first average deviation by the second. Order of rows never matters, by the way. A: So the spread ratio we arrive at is 5.4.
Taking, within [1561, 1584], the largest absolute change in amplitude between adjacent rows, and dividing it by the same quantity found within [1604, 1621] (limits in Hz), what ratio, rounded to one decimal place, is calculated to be 1.5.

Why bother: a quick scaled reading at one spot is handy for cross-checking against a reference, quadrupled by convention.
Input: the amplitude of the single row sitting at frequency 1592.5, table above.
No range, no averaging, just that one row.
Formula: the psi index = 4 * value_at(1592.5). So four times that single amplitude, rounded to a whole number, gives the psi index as 65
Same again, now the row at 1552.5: 82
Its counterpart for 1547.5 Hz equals 83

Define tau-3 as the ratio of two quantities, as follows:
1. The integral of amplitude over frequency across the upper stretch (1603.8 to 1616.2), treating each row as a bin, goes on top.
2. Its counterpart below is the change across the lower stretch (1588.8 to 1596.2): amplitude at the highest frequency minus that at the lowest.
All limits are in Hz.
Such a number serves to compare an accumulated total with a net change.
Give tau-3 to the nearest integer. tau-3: 80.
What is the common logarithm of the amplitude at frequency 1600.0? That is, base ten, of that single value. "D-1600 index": 1.33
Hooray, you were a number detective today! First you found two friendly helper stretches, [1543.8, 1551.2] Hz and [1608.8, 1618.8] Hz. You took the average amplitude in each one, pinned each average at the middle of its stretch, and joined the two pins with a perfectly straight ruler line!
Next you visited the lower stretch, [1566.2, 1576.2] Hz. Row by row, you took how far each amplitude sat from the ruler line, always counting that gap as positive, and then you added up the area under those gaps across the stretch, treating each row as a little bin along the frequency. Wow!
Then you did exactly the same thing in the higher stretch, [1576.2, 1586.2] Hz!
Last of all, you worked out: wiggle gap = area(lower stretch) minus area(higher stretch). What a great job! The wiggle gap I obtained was -42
